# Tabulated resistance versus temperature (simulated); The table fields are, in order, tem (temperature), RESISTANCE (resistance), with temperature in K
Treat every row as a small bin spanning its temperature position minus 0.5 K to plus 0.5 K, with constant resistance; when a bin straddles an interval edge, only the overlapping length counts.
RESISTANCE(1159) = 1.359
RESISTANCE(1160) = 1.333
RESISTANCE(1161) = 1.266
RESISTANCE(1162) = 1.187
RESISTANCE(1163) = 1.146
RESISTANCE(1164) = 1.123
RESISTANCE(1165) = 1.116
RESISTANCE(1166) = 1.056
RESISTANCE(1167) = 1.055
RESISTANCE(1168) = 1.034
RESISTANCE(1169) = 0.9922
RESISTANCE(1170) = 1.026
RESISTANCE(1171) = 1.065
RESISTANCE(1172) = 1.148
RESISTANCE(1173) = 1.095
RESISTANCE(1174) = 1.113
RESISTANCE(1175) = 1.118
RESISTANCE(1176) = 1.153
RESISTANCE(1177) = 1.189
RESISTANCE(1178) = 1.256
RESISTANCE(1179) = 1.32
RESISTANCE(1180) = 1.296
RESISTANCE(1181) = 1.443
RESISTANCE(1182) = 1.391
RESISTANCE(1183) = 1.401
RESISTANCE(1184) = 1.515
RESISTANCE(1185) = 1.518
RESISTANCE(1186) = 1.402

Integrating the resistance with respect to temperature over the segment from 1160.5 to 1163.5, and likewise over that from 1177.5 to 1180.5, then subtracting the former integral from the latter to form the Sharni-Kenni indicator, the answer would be 0.27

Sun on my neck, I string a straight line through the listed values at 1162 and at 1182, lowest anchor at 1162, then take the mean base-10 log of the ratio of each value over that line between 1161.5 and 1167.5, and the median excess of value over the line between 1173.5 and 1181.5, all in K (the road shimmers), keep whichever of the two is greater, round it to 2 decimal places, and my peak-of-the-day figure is -0.04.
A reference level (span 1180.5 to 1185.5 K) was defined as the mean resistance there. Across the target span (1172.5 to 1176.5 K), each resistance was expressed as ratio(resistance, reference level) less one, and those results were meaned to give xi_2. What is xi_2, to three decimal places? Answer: -0.230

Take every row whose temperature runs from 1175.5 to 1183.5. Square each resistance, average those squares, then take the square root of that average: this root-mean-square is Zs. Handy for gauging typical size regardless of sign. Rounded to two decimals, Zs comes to 1.31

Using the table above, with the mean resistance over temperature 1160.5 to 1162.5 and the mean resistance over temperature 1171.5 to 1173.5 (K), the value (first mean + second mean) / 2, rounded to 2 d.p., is 1.17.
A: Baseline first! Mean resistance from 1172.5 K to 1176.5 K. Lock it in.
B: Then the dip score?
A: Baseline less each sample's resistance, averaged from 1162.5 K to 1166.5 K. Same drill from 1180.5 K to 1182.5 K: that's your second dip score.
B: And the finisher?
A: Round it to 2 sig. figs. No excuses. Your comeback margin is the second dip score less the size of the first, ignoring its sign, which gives -0.31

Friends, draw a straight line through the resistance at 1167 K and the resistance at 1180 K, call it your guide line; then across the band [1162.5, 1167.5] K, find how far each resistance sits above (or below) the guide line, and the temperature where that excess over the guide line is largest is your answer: 1163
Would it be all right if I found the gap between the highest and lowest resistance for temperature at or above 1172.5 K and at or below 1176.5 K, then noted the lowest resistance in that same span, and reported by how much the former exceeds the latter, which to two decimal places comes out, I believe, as -1.04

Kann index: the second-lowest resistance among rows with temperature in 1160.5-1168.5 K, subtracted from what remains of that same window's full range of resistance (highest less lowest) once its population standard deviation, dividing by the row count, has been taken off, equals -0.90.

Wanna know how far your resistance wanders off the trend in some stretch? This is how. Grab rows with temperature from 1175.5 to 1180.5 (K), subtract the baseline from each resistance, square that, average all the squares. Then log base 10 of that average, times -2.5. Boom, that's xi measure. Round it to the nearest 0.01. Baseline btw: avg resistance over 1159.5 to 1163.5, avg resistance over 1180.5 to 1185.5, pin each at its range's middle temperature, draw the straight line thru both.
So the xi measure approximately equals 3.89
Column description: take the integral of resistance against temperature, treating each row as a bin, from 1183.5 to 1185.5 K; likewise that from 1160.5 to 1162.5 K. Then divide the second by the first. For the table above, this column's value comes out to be 0.81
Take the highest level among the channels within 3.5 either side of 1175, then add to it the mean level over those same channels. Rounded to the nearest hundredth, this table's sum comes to 2.41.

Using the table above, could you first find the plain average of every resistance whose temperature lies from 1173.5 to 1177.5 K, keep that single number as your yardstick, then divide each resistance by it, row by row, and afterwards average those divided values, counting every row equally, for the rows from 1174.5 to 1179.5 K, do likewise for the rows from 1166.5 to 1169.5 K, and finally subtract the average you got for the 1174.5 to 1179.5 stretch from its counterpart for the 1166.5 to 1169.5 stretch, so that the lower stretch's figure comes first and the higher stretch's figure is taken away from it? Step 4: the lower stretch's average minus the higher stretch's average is -0.16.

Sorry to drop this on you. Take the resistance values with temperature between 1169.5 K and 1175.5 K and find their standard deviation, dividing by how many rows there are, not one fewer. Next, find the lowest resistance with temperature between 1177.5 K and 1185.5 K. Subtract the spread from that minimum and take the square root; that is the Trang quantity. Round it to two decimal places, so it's 1.10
